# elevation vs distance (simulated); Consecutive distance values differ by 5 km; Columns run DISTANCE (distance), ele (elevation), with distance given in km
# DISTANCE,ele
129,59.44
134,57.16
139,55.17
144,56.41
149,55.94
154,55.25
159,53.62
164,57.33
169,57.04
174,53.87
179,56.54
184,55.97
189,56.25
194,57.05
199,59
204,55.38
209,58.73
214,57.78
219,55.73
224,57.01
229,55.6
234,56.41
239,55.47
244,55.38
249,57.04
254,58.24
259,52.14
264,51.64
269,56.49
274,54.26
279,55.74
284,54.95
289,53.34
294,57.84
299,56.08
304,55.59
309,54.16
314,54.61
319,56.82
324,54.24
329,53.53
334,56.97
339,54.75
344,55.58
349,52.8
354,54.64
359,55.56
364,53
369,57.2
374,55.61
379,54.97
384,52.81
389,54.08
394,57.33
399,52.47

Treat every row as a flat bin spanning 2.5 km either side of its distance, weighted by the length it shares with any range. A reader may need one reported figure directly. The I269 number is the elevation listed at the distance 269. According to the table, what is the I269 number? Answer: 56.49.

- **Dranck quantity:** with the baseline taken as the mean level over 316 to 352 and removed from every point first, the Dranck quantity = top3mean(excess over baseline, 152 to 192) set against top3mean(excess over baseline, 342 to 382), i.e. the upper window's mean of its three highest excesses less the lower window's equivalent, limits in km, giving -0.84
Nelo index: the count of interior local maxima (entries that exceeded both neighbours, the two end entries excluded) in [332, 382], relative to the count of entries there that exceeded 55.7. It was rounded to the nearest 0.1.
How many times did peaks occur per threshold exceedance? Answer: 1.5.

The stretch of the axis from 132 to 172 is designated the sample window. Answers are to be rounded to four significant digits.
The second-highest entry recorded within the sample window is 57.16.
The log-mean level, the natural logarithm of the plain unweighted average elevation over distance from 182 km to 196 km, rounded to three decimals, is 4.033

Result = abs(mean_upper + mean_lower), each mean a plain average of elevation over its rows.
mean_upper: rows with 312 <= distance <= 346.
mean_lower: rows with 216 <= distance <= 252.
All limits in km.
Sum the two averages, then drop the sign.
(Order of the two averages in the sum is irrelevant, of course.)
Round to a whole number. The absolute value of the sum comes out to 111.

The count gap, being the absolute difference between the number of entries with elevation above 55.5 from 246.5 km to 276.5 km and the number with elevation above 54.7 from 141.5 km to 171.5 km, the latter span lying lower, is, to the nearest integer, 2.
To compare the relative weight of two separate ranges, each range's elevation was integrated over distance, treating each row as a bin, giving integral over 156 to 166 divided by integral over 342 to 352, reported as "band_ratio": 1.02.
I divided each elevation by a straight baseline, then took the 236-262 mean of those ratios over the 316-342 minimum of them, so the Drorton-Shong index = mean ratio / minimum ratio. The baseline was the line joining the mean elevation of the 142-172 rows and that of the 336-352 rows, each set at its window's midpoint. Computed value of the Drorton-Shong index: 1.03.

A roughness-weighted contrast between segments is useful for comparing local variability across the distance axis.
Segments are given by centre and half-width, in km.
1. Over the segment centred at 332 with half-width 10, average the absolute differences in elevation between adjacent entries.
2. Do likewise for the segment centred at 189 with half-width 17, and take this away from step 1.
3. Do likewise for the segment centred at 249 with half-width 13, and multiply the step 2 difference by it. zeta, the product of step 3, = 1.1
